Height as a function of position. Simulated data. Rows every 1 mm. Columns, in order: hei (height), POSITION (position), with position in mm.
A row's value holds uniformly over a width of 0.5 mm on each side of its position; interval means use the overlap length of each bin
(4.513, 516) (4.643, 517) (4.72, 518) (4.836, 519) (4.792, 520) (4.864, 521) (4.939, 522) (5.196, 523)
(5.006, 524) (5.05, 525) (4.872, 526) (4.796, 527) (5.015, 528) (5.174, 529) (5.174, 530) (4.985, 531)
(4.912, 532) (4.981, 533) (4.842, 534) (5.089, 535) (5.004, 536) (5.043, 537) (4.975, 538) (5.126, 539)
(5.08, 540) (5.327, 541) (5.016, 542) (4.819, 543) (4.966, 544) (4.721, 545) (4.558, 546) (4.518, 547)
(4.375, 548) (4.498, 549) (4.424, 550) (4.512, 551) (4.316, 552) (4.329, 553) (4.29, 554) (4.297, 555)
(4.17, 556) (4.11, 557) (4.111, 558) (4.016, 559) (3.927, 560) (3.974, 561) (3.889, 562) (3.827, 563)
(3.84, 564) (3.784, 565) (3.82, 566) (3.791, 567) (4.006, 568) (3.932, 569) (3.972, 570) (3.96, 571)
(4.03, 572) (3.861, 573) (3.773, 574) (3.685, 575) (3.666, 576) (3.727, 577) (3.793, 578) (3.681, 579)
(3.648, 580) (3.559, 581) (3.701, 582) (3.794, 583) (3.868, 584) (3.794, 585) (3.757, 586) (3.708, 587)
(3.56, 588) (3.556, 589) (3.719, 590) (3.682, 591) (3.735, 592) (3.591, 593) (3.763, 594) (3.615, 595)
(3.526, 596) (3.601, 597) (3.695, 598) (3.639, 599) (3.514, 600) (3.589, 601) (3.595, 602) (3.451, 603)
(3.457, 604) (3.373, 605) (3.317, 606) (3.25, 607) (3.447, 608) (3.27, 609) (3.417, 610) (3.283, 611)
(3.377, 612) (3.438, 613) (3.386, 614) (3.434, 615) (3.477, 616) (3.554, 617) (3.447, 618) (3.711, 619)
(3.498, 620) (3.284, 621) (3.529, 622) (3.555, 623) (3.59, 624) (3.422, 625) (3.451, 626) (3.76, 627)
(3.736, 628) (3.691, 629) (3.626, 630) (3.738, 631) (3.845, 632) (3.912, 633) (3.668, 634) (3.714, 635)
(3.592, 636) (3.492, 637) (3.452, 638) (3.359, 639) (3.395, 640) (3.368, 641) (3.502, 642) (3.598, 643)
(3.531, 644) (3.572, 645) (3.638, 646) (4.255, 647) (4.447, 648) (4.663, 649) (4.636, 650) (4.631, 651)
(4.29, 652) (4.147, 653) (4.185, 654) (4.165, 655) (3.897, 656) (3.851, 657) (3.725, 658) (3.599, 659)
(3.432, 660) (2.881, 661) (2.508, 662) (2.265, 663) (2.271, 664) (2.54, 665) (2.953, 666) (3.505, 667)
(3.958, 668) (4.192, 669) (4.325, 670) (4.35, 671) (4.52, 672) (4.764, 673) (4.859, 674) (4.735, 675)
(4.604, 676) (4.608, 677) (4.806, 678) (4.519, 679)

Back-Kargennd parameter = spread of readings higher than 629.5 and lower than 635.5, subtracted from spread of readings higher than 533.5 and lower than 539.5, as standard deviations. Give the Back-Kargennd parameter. -0.01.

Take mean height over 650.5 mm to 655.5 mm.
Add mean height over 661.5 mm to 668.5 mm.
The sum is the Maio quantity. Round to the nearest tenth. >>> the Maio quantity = 7.1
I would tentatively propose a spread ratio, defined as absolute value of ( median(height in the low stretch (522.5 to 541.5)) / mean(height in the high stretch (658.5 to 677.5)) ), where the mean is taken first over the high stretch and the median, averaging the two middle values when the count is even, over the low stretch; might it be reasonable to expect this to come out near 1.34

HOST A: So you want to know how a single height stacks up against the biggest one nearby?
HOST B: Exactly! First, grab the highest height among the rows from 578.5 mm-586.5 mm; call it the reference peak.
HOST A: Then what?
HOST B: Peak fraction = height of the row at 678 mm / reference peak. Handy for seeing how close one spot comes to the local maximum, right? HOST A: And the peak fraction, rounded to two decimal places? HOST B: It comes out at 1.24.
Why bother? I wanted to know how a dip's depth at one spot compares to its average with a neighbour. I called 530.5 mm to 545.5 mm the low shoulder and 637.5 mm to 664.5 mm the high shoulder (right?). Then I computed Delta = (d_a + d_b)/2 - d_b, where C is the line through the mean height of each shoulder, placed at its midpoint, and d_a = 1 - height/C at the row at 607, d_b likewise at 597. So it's 0.03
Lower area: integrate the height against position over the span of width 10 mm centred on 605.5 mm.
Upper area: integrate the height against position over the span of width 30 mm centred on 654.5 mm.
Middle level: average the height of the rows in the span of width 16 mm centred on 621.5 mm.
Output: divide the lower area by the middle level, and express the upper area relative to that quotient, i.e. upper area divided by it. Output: 11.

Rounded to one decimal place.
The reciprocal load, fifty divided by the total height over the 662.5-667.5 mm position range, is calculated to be 3.7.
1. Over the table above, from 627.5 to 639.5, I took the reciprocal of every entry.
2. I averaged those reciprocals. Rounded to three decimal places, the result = 0.274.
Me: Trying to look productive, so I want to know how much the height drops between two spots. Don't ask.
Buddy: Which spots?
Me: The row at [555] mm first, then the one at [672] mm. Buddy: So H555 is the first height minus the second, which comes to -0.22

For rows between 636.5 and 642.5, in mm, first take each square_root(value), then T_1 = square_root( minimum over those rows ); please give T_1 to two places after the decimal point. 1.35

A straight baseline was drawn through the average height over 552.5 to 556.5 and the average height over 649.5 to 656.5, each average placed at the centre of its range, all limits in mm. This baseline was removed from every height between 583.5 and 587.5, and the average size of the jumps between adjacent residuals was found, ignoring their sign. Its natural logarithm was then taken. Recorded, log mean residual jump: -2.9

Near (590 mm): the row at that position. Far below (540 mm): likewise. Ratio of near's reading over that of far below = 0.73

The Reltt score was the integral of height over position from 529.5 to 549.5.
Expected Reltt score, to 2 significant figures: 98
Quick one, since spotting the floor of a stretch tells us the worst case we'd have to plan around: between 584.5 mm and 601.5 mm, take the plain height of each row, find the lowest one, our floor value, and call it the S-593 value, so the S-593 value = 3.514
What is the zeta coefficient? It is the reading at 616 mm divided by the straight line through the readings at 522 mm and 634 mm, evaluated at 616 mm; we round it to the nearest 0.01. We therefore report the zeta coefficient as 0.90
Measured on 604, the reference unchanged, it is 0.86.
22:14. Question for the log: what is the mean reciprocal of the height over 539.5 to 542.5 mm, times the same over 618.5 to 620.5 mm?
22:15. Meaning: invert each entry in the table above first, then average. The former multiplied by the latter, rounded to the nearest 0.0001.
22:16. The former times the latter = 0.0540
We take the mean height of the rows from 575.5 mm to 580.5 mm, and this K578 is 3.70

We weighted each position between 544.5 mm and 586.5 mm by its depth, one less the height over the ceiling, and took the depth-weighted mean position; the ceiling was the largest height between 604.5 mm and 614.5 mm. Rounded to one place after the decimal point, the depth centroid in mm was 559.9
